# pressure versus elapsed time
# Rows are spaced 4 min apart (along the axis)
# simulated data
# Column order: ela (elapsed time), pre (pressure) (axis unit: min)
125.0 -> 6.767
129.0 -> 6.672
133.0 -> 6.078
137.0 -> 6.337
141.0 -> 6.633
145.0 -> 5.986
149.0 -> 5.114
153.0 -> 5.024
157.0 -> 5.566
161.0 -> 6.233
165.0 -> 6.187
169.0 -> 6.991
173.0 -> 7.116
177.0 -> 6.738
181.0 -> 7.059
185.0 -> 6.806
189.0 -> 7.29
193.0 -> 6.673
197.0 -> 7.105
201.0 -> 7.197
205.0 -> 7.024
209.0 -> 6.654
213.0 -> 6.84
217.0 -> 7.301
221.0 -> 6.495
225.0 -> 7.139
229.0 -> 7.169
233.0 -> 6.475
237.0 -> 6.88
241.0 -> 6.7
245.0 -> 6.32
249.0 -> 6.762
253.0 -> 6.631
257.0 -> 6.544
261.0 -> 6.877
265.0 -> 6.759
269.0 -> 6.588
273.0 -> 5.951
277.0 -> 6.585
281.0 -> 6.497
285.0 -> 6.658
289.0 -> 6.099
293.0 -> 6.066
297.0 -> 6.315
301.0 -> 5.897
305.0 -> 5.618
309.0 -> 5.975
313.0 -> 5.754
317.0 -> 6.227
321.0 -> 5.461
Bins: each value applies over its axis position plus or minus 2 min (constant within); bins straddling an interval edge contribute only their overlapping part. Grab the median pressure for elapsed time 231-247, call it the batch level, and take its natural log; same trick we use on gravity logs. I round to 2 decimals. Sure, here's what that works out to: 1.89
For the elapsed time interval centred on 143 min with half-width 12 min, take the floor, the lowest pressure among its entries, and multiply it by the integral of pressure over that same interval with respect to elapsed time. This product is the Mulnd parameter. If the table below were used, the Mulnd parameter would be 707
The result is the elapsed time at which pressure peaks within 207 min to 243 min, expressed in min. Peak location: 217.0 min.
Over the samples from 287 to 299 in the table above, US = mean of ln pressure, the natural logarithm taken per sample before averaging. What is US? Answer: 1.82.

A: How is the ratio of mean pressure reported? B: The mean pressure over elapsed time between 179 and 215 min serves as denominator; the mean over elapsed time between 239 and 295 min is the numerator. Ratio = 0.93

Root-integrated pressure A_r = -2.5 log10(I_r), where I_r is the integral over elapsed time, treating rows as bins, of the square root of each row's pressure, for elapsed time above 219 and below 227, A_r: -3.30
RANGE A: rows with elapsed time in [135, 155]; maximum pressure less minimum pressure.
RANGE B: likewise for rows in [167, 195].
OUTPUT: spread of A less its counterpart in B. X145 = 1.0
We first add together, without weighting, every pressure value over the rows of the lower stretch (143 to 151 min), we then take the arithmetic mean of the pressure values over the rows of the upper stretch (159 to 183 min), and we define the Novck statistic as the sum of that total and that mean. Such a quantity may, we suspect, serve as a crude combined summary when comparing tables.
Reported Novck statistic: 18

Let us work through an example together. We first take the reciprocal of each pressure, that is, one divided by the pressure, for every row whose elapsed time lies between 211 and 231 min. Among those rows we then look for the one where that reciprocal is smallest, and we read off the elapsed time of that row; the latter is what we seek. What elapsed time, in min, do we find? 217.0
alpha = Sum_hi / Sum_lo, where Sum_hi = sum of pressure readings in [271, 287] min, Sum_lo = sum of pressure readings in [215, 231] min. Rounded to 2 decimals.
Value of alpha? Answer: 0.91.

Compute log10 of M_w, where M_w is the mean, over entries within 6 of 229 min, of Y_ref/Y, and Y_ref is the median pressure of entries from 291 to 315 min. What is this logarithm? -0.066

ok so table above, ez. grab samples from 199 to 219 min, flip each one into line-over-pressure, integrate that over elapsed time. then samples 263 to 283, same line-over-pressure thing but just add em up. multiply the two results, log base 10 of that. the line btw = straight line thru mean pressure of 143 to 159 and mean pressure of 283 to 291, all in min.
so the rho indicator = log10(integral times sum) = 1.91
